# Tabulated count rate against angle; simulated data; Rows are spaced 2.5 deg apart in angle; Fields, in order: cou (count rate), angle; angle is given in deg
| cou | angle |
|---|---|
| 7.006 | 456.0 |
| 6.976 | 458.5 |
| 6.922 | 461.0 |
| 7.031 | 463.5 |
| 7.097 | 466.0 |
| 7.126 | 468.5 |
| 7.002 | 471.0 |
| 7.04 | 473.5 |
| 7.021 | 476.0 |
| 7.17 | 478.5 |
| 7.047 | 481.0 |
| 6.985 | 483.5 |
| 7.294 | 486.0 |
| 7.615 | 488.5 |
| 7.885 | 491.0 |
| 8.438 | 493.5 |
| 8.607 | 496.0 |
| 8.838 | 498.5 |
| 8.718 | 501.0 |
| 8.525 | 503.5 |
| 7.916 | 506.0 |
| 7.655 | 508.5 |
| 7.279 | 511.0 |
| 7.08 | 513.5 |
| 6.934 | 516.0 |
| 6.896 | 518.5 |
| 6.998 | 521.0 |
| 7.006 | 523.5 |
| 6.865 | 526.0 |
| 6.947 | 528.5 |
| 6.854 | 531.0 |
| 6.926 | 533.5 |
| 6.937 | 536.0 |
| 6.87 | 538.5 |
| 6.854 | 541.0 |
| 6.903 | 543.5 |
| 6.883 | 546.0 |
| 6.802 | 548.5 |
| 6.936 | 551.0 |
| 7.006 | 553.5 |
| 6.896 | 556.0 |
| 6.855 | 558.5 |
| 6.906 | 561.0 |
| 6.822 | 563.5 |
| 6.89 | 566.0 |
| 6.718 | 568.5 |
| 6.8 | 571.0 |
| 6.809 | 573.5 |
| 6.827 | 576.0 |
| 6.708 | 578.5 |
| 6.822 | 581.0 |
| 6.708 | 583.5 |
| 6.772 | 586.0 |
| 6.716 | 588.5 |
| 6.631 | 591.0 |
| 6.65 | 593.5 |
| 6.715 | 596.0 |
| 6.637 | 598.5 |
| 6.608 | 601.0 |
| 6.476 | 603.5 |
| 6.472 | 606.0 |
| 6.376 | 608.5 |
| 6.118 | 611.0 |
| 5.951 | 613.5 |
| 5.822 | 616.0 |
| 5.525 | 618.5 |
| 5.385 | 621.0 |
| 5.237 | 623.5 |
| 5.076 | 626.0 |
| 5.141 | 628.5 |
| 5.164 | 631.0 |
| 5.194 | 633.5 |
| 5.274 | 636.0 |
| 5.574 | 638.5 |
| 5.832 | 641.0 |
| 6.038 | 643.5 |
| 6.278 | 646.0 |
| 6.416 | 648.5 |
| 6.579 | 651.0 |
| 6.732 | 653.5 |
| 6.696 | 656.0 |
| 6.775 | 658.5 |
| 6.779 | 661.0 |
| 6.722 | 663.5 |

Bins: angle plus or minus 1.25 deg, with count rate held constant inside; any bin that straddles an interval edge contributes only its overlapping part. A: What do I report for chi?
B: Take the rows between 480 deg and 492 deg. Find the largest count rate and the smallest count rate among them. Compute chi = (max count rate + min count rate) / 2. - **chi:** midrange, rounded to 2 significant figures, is 7.4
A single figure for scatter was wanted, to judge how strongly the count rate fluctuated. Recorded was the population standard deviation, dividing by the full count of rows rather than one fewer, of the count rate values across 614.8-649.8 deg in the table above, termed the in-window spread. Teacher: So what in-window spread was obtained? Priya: 0.4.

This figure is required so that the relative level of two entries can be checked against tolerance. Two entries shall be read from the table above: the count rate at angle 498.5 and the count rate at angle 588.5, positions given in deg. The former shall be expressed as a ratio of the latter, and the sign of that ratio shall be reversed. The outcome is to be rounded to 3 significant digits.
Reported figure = -1.32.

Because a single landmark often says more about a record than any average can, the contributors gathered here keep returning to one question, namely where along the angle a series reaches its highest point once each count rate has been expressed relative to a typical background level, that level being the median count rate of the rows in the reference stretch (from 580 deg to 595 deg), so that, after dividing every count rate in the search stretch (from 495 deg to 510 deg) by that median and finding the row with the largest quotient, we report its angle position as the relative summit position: 498.5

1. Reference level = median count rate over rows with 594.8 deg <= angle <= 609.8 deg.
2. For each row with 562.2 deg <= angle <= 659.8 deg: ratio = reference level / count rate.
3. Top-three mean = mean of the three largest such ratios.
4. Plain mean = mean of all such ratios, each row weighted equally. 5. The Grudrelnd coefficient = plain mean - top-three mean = -0.220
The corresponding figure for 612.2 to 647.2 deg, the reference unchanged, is -0.089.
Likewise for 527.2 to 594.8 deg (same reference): -0.024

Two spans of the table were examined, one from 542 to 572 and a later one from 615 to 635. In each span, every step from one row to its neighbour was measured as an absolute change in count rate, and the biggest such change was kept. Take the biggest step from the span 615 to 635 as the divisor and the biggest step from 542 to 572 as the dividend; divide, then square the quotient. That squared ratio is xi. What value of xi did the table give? 0.34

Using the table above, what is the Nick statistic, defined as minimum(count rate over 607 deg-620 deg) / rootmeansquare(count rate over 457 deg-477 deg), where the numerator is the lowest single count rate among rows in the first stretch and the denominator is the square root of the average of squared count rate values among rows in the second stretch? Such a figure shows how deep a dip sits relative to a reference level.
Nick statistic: 0.79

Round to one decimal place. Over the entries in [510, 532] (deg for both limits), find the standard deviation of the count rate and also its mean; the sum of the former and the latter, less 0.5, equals 6.6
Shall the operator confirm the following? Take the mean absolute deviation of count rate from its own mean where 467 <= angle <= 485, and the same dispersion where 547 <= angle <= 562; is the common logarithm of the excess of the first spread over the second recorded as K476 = -2.5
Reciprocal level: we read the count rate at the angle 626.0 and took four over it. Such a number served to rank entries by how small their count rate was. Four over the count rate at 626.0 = 0.79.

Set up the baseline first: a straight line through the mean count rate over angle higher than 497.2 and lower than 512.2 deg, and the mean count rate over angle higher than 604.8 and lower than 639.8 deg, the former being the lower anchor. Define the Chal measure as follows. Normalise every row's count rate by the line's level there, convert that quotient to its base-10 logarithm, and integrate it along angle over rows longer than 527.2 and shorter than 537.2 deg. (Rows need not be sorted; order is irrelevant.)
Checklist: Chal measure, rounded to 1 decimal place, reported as -0.4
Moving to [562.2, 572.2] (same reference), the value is 0.0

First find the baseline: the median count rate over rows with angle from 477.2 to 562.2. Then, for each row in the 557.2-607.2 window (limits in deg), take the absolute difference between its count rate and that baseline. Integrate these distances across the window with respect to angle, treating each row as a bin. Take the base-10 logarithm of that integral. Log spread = 1.12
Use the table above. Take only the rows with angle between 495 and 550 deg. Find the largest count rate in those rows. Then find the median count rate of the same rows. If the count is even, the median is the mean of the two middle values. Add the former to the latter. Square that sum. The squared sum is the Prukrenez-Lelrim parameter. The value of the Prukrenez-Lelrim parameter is 249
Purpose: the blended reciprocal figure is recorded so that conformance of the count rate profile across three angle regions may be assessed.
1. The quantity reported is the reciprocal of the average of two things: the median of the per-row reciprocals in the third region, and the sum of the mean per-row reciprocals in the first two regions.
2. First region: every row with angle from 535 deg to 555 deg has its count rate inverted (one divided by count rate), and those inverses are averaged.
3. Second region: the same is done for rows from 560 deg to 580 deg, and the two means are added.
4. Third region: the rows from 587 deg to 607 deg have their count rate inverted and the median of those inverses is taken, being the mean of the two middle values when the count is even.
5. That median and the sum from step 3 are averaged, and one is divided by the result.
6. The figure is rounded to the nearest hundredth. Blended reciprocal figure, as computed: 4.52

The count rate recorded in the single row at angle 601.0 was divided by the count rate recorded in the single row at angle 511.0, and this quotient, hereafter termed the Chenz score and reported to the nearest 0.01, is 0.91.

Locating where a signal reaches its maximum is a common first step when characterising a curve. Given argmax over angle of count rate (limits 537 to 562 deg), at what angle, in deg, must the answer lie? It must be 553.5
